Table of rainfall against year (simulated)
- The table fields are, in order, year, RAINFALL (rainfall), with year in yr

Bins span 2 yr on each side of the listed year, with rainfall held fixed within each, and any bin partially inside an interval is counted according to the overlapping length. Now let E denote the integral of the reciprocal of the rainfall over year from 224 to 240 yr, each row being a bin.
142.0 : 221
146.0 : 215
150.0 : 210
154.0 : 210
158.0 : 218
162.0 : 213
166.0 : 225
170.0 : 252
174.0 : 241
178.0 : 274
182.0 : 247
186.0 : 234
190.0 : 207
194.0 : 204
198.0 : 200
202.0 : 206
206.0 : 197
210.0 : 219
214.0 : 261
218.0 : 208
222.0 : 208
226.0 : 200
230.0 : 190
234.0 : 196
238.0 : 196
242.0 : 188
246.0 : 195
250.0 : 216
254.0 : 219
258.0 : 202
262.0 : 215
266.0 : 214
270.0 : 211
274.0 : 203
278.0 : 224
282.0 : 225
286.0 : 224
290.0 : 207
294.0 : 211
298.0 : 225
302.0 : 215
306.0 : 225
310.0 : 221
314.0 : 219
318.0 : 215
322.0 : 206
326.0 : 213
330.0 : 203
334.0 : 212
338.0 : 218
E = 0.0819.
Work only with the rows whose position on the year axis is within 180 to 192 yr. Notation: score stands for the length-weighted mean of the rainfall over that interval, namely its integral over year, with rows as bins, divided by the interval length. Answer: 229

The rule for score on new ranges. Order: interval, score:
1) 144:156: 212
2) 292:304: 217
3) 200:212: 207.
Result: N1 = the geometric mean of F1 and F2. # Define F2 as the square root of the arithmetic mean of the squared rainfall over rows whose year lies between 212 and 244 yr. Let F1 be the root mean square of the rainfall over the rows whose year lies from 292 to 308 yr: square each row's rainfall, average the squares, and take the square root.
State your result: 213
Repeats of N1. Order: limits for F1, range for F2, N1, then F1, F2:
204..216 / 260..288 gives 222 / 227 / 217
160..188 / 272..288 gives 230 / 242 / 219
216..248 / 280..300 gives 208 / 198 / 219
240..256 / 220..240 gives 201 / 205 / 198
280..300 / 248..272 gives 216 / 219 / 213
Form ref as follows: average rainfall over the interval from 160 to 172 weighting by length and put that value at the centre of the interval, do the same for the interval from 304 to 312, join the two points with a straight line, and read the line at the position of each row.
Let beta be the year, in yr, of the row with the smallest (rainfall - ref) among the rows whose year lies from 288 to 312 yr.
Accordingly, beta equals 290.0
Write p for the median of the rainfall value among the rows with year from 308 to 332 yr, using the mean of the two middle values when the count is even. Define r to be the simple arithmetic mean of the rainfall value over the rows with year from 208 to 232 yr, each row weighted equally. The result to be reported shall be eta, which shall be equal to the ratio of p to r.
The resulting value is 1.00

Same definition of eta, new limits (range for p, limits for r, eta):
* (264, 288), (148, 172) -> 0.99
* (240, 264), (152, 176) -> 0.92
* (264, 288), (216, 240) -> 1.10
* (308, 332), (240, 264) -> 1.04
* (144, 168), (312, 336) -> 1.01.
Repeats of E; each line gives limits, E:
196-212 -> 0.0780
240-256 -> 0.0786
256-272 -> 0.0761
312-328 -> 0.0751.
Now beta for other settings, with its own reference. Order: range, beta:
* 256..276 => 258.0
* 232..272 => 242.0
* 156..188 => 162.0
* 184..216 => 206.0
